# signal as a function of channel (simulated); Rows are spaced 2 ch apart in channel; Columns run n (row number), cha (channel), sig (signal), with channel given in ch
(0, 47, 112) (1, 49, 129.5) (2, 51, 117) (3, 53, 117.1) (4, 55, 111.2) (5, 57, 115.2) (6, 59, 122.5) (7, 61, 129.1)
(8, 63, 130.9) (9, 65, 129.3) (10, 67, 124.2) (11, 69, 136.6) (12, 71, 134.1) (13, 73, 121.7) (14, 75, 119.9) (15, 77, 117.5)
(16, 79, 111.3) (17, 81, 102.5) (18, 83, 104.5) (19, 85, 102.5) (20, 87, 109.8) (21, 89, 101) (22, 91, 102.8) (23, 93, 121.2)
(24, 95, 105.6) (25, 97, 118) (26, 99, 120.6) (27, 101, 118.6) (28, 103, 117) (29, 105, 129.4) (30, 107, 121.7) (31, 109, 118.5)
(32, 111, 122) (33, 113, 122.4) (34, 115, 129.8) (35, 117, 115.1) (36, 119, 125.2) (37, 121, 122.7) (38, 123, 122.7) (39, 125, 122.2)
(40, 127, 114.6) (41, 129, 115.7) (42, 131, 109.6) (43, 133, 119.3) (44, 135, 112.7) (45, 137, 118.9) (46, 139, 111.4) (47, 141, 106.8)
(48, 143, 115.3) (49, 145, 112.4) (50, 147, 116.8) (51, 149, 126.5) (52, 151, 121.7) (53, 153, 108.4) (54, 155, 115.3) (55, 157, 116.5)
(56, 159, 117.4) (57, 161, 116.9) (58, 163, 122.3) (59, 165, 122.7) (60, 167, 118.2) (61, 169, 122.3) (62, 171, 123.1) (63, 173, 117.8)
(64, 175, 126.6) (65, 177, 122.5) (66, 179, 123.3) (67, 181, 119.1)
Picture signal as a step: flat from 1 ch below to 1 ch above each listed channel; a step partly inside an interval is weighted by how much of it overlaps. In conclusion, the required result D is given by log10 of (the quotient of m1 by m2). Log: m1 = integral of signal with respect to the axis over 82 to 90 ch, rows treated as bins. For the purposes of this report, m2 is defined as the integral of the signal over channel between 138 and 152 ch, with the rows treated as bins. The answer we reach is -0.29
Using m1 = 836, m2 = 1622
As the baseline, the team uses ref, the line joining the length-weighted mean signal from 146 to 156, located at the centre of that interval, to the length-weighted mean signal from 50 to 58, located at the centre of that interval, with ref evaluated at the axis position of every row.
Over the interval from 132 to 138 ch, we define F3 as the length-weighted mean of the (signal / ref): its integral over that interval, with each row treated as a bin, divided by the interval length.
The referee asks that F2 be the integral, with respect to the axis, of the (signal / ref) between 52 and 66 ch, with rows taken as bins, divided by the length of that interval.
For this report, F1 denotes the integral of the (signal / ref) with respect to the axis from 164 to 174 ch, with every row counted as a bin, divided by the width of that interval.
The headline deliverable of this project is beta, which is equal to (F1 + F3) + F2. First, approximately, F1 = 1.022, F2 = 1.06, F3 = 1.00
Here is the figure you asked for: 3.08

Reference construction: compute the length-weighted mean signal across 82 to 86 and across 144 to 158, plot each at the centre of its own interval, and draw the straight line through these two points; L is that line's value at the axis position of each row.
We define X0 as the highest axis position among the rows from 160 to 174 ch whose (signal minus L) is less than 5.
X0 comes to 173 ch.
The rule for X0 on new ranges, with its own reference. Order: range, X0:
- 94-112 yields 95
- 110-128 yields 127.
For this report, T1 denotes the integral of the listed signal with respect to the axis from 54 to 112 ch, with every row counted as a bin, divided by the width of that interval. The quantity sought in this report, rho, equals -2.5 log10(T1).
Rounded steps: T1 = 118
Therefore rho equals -5.18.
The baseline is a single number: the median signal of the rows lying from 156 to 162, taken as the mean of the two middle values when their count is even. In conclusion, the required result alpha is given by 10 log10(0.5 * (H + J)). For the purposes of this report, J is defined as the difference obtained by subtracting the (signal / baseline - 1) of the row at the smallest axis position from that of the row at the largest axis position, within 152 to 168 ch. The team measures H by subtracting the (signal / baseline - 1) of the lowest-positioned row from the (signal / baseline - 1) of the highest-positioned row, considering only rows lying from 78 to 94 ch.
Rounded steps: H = 0.085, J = 0.08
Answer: -11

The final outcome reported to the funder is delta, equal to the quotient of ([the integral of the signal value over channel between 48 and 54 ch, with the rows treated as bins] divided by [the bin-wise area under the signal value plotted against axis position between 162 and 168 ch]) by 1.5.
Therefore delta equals 0.67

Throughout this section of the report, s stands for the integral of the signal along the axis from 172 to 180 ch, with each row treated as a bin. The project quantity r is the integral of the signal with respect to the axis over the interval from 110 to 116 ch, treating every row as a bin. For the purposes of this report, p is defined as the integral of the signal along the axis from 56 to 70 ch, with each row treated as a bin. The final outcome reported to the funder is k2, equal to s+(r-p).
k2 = -47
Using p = 1776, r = 748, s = 980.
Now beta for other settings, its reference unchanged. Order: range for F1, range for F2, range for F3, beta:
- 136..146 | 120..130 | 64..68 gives 3.08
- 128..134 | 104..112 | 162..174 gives 3.06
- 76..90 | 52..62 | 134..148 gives 2.92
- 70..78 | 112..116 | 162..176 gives 3.18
